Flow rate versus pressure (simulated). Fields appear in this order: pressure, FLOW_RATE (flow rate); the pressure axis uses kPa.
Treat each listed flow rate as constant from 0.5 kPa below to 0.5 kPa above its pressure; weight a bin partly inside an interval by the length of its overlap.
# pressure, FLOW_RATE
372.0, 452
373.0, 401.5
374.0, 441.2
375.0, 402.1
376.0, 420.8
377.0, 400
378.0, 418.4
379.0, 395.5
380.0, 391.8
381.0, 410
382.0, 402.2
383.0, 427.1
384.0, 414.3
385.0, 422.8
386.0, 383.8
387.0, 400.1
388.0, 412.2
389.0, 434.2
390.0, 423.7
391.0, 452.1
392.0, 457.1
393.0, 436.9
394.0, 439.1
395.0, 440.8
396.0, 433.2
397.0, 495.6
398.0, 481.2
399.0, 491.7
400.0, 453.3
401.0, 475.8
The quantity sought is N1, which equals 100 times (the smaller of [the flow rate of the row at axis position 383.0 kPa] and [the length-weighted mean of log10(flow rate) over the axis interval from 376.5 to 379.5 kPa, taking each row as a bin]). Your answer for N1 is 261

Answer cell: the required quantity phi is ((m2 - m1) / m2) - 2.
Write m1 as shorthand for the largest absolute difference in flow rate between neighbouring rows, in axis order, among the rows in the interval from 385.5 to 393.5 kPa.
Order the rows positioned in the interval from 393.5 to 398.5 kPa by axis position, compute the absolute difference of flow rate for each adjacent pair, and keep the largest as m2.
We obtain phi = -1.5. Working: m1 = 28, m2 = 62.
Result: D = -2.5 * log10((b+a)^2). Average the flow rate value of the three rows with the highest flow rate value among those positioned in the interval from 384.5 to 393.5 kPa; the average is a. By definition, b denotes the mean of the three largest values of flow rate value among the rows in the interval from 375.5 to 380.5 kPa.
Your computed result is -14.68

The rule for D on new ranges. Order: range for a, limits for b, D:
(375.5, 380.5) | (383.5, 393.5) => -14.68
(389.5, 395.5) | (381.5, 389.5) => -14.72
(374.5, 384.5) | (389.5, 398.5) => -14.77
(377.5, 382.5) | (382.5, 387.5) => -14.60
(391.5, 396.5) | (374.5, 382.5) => -14.68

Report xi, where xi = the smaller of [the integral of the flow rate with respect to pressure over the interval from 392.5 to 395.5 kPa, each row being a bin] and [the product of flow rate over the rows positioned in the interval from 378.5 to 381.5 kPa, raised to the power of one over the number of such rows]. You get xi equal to 399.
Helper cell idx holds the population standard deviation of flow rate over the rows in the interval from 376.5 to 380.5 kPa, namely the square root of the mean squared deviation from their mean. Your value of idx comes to 10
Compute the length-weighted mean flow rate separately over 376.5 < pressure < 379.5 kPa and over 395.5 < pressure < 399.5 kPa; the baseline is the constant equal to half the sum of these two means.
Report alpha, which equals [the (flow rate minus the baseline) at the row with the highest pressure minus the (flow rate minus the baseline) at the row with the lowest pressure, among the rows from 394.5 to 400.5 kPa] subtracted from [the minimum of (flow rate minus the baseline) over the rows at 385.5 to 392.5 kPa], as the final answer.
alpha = -69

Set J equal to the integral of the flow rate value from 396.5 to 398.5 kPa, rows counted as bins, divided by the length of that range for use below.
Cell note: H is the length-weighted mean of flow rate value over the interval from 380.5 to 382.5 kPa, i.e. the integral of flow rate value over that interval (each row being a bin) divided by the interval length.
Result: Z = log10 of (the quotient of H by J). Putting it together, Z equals -0.080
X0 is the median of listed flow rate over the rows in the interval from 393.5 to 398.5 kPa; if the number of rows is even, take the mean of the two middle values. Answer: 441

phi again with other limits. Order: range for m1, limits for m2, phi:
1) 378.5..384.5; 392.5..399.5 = -1.4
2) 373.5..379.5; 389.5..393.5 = -2.4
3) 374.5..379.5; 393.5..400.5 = -1.4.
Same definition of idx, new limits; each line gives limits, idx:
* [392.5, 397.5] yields 23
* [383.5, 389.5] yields 16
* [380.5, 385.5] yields 9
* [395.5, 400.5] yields 24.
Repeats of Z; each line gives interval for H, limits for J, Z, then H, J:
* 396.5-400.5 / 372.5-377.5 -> 0.066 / 480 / 413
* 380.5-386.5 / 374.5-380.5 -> 0.006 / 410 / 405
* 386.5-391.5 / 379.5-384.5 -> 0.016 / 424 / 409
